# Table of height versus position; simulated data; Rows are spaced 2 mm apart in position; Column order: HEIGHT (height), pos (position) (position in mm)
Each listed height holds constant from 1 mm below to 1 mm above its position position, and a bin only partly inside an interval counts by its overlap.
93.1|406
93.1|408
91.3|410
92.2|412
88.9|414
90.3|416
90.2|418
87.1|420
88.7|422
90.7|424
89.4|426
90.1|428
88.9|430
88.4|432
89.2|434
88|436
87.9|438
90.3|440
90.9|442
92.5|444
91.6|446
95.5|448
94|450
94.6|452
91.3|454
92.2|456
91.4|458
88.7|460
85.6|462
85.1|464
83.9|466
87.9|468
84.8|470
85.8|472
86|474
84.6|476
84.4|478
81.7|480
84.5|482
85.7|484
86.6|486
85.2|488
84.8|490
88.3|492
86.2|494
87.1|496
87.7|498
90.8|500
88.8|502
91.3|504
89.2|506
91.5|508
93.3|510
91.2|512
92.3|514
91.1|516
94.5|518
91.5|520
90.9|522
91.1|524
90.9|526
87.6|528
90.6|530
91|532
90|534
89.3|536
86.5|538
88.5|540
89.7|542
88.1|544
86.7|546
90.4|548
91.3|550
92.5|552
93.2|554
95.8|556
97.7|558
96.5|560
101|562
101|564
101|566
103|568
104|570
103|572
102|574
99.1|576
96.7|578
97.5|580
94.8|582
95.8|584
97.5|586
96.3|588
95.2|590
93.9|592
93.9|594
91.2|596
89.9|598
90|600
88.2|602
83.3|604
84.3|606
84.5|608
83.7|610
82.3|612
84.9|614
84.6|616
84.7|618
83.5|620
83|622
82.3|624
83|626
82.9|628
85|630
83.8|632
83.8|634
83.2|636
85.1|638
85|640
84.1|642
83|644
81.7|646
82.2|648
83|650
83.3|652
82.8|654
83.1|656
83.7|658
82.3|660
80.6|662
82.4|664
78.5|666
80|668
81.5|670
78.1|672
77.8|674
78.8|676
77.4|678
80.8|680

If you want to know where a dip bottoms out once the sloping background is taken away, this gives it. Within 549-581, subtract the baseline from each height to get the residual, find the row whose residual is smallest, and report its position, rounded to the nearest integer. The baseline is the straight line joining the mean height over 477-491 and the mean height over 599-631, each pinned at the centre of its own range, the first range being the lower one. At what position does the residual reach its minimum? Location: 550 mm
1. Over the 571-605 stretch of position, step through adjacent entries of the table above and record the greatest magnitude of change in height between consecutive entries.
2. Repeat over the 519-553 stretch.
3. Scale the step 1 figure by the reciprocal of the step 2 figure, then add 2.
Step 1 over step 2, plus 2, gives 3.32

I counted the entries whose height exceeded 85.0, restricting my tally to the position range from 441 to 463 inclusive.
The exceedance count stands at 11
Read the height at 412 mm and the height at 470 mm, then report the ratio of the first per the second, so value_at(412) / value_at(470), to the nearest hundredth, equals 1.09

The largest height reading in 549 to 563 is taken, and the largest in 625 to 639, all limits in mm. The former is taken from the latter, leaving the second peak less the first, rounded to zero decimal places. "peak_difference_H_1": -16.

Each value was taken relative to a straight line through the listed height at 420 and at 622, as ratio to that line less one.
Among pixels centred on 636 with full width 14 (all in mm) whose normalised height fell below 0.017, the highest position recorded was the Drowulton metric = 636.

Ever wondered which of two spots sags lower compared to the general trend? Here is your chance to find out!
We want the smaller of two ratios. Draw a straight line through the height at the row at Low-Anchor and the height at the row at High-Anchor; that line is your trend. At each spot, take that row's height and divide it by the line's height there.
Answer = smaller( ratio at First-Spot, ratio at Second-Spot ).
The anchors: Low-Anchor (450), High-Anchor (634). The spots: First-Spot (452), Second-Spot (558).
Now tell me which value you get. 1.01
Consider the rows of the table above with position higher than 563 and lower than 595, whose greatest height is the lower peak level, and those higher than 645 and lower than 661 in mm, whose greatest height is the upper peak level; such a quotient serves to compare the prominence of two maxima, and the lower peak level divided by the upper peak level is 1.24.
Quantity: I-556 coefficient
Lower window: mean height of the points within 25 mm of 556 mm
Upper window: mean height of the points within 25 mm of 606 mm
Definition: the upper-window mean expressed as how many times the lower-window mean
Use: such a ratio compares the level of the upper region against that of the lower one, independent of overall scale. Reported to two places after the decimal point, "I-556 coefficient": 0.93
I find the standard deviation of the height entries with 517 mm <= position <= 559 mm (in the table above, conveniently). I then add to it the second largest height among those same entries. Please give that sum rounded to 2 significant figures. 99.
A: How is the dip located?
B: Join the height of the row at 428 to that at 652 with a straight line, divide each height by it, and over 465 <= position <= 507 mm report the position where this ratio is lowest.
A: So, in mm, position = 480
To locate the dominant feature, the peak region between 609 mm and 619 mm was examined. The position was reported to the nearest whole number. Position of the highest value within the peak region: 614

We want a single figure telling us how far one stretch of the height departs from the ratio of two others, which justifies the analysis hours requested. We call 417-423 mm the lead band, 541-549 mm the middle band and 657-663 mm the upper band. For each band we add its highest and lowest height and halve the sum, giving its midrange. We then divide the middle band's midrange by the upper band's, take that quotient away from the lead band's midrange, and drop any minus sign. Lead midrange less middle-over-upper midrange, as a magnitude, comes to 87.6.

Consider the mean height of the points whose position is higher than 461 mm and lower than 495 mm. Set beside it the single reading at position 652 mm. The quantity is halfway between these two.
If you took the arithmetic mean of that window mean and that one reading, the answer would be 84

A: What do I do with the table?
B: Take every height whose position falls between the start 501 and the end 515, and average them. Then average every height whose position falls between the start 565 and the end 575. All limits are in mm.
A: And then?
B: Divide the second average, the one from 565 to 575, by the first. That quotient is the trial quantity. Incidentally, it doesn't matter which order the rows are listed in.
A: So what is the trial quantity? 1.13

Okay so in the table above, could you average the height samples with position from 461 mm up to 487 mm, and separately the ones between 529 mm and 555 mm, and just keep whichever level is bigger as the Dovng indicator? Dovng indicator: 89.8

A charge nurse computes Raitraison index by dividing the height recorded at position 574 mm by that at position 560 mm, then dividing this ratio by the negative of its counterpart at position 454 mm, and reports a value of -0.0116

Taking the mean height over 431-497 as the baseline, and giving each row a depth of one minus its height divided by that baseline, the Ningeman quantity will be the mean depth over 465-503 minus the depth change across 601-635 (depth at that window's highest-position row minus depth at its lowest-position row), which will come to -0.028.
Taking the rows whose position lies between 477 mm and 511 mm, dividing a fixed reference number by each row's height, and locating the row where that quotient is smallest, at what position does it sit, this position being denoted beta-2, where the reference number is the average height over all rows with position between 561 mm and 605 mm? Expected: 510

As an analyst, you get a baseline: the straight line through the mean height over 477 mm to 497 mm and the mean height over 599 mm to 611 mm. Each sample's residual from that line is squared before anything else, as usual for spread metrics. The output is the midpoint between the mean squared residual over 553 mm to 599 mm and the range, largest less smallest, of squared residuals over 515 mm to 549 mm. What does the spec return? 116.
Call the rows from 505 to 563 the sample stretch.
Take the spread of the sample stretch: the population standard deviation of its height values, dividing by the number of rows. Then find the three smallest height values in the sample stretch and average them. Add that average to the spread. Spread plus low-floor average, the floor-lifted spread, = 90.1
